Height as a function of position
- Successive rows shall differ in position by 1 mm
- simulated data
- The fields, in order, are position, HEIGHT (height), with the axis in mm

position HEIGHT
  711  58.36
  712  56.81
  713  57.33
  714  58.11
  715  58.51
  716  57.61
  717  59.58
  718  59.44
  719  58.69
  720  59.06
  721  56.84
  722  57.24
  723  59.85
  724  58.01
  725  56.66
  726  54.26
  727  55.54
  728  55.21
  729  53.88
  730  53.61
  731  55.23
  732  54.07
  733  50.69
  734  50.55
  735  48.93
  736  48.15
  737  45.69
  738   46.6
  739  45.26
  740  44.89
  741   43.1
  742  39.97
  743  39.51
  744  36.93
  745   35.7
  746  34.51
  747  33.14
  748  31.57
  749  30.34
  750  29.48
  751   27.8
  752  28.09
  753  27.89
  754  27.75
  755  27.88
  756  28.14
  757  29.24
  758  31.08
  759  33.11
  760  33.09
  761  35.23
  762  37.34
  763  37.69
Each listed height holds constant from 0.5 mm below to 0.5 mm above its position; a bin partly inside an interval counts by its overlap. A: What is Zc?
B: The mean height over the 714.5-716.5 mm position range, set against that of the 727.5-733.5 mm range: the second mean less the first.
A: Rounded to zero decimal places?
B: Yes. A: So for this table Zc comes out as -4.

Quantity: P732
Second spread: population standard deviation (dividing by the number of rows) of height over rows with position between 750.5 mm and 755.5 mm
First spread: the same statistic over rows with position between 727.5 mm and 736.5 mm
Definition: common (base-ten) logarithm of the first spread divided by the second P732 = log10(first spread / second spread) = 1.3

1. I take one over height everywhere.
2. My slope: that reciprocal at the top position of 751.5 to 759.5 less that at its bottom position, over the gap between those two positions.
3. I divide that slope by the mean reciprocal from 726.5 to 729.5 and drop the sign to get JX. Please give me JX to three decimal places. 0.042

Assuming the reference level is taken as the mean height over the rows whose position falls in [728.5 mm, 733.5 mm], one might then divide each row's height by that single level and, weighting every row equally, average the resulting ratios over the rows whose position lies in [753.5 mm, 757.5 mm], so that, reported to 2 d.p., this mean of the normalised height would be 0.53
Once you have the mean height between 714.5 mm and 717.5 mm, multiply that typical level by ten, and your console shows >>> 586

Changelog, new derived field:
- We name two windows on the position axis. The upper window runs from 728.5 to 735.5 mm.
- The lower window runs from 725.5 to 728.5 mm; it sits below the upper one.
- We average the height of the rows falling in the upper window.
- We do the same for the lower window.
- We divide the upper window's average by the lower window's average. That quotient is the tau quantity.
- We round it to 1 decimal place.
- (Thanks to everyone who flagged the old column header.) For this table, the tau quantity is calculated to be 1.0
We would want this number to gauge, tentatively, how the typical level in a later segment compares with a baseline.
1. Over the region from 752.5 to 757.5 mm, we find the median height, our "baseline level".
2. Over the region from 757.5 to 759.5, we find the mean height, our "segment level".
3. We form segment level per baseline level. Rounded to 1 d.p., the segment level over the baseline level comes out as 1.2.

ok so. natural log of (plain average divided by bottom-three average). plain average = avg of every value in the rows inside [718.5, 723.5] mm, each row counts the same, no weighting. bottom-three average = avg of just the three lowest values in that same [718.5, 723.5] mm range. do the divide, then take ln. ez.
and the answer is 0.013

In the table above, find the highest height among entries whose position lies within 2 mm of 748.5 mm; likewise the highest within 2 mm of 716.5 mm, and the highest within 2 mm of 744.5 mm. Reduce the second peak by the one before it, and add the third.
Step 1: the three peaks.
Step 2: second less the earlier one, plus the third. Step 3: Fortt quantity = 66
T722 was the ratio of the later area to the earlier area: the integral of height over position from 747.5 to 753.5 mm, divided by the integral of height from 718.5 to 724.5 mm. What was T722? 0.50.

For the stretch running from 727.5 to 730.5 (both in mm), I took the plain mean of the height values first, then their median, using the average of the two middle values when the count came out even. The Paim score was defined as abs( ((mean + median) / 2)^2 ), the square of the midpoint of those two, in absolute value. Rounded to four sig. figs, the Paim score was 2922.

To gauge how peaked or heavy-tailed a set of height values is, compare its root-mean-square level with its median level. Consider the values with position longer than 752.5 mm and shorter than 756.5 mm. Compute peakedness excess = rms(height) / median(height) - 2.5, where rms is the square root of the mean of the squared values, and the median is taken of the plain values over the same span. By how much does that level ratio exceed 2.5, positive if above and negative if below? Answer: -1.50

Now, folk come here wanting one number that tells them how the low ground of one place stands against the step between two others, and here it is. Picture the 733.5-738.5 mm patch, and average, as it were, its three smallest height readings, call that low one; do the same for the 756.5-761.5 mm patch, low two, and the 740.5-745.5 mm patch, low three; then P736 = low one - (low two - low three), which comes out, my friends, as 53.1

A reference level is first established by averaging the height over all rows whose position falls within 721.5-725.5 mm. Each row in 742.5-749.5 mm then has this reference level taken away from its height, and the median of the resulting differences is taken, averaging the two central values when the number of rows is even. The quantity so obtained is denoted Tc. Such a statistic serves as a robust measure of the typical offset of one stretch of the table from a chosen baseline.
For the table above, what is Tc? -23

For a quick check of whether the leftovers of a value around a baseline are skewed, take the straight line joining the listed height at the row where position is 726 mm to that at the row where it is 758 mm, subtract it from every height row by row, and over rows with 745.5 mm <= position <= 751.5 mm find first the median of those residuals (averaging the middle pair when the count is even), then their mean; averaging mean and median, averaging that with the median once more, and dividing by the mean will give 1.02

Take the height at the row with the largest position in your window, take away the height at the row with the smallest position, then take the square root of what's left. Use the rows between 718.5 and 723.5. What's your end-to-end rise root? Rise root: 1.1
